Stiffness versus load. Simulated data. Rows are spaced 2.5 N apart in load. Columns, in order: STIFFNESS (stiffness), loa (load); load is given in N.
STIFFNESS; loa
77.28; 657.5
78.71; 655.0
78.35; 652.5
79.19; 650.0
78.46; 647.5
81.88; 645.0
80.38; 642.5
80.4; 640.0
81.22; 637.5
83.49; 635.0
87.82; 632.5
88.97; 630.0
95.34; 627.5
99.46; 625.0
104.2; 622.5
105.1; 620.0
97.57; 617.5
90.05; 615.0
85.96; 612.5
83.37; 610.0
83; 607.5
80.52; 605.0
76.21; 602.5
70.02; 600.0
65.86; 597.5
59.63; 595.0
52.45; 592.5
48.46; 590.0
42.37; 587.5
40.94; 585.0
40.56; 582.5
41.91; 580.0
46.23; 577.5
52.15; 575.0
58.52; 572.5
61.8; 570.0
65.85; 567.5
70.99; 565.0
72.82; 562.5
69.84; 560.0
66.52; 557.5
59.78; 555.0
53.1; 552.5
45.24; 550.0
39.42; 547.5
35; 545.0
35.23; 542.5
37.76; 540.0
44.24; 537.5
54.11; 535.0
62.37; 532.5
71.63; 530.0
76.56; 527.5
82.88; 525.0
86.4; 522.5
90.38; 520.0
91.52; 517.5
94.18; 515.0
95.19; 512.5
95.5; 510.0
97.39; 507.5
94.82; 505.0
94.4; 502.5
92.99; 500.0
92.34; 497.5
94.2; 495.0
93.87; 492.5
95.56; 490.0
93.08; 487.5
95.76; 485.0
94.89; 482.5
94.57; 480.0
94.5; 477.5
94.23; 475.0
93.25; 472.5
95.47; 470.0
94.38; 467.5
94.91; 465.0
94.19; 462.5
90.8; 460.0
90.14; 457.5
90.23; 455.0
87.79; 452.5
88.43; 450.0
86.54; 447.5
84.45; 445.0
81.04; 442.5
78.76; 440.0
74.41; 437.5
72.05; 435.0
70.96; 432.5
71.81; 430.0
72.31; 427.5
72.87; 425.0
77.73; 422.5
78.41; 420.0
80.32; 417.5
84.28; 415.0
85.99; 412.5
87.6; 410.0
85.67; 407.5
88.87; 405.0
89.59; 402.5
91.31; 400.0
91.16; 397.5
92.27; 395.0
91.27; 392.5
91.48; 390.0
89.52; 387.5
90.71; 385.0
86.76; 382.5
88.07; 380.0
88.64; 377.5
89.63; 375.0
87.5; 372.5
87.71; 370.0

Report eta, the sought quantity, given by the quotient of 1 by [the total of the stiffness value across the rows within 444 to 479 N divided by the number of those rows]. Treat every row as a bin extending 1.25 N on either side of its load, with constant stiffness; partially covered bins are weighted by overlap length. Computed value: 0.0109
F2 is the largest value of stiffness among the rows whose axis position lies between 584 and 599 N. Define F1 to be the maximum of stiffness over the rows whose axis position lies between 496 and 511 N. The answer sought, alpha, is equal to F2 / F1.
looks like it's 0.7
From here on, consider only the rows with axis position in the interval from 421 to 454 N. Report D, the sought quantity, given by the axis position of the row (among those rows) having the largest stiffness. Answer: 450.0 N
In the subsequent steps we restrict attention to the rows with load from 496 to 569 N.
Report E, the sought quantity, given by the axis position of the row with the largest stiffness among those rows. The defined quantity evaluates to 507.5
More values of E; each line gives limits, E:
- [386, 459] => 395.0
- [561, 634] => 620.0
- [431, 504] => 485.0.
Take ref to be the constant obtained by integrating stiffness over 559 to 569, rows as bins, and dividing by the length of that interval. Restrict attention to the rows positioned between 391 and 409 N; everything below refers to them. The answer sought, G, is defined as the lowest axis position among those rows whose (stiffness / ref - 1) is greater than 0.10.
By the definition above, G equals 392.5 N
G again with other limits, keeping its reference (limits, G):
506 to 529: 507.5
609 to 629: 610.0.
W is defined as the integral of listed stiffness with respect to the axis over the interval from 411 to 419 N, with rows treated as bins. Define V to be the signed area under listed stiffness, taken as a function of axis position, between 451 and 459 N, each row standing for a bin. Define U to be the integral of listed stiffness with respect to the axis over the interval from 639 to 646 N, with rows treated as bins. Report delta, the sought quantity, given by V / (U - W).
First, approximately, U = 566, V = 715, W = 668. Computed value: -7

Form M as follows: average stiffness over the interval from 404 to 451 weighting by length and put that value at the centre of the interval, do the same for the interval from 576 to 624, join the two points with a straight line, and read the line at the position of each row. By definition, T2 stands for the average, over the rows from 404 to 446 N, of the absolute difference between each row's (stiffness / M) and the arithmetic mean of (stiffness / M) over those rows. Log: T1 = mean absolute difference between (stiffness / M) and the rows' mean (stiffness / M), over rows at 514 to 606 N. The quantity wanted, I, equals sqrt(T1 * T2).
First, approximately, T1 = 0.20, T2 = 0.061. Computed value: 0.109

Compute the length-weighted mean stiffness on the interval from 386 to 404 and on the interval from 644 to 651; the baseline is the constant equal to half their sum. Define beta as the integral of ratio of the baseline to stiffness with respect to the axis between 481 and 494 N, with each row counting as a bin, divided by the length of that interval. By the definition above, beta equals 0.902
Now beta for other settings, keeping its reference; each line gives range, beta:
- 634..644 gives 1.050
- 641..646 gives 1.053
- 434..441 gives 1.139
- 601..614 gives 1.046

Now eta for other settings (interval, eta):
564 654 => 0.0136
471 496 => 0.0106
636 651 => 0.0125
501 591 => 0.0155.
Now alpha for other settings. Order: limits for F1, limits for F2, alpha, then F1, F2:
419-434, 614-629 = 1.3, 78.41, 105.1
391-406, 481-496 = 1.0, 92.27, 95.76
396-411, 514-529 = 1.0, 91.31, 94.18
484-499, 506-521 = 1.0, 95.76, 97.39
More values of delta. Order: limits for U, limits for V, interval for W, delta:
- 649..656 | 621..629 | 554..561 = 9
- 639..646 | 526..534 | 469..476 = -6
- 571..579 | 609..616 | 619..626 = -2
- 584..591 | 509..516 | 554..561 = -4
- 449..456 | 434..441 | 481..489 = -4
